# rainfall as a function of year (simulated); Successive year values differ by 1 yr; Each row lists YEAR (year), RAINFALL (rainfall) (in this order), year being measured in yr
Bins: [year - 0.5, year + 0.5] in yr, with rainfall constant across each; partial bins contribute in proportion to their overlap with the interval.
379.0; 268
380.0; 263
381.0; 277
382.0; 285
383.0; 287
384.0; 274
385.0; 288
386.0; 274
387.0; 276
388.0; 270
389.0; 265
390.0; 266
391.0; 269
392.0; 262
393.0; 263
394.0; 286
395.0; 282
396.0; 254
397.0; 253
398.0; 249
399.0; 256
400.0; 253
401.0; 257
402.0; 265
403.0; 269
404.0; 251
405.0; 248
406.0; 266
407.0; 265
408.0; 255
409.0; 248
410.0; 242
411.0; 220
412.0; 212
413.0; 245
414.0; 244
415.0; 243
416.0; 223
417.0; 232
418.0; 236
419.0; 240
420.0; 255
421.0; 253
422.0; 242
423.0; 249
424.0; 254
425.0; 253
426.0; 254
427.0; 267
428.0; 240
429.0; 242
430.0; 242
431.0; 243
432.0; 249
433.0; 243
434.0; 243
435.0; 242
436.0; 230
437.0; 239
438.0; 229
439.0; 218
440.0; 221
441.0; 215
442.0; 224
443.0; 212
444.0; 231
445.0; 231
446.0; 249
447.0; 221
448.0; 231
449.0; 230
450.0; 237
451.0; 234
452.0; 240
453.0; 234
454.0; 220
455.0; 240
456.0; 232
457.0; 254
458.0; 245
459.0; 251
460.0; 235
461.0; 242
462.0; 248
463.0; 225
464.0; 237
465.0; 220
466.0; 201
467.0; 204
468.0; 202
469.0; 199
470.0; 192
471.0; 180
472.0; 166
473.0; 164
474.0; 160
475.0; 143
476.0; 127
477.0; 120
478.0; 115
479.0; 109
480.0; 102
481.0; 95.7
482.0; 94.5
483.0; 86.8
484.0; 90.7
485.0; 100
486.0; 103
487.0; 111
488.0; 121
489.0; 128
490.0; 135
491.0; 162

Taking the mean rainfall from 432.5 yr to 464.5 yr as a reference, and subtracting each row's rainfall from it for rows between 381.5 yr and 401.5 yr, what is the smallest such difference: -54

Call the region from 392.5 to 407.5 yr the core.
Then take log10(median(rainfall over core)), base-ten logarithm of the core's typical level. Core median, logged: 2.410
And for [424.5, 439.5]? 2.384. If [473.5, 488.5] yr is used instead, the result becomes 2.037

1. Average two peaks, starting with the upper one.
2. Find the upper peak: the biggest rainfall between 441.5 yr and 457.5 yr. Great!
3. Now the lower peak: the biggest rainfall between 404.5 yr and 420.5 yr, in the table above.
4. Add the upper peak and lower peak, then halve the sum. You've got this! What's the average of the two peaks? 260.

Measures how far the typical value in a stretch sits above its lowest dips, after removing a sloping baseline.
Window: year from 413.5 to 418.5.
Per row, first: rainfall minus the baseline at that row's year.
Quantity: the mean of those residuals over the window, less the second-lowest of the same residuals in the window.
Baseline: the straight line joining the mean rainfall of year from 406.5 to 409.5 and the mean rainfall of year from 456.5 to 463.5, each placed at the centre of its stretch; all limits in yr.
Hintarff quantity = 3.3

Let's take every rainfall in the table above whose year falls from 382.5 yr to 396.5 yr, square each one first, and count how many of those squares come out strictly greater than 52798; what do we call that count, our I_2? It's 14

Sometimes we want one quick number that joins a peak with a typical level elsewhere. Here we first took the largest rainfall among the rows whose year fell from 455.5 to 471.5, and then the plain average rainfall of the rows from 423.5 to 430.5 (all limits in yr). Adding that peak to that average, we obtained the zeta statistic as 504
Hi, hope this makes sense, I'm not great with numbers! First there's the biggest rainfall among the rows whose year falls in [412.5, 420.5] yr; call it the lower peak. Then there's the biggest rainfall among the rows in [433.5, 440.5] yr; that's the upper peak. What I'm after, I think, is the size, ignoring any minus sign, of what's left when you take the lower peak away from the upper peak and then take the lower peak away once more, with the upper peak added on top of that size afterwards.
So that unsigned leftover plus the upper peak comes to 510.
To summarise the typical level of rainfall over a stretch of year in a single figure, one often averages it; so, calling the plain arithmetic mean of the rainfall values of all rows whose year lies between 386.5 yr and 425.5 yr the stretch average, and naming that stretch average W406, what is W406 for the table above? 253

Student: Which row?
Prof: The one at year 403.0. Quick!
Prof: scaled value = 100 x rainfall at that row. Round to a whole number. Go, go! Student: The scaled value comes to 26900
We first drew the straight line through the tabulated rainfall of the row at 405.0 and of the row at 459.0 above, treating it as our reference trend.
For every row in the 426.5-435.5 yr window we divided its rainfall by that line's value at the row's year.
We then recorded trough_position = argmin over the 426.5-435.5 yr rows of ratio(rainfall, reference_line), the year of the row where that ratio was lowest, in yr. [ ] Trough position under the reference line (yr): 428.0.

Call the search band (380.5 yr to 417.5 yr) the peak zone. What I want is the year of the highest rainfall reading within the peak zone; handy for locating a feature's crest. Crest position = 385.0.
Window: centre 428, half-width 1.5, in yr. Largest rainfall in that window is 267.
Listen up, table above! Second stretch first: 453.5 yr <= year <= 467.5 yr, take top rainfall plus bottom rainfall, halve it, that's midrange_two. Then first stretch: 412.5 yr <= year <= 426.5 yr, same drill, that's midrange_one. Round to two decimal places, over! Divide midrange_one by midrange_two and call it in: 1.05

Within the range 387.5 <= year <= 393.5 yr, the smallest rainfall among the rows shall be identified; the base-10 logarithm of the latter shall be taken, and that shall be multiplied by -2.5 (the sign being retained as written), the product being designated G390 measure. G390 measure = -6.05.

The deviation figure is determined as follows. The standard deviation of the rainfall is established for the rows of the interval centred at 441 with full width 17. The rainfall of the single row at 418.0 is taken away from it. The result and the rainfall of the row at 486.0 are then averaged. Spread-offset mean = -61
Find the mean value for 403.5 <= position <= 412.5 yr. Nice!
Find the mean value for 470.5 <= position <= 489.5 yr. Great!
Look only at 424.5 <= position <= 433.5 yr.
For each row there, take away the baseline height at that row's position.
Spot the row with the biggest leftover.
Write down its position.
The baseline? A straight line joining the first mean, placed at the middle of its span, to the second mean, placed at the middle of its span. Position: 427.0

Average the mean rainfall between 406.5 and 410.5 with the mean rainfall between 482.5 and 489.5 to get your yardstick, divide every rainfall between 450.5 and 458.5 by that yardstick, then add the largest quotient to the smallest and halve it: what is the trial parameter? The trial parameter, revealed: 1.32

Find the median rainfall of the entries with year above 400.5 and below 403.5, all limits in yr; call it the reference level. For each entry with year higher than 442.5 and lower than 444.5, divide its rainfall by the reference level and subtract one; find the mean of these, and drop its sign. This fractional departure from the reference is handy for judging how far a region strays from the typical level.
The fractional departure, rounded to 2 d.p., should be 0.16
